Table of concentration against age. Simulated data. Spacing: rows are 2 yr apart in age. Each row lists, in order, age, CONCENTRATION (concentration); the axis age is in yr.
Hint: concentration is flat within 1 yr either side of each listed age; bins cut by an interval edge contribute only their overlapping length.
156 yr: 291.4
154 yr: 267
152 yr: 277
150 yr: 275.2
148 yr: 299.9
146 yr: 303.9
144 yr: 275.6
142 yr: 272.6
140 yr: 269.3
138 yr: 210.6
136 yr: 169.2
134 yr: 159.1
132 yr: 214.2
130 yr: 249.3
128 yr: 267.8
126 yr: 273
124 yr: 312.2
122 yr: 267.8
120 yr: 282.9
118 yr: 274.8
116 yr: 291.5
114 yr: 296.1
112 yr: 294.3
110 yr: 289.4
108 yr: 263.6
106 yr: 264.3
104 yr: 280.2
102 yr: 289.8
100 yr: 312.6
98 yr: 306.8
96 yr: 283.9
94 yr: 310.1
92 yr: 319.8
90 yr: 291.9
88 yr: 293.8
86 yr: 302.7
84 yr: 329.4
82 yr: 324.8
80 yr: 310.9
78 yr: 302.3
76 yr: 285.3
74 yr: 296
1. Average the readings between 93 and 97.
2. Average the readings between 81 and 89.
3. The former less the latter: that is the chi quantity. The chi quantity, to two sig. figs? -16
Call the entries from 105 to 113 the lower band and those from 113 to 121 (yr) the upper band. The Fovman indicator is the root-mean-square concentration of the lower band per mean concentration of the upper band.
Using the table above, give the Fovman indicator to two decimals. 0.97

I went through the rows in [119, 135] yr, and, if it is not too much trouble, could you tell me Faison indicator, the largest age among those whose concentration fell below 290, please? 134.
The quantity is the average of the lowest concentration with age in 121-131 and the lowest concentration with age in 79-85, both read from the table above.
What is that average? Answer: 280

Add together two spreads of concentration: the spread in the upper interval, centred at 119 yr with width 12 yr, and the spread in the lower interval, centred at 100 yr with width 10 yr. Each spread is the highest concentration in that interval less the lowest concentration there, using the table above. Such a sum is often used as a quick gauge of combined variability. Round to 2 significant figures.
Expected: 77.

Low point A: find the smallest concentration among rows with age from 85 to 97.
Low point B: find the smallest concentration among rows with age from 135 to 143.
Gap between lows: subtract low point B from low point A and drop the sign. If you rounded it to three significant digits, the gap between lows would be 115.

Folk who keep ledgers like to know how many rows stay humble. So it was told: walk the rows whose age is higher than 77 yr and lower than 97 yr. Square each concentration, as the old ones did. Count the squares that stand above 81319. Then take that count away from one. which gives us -8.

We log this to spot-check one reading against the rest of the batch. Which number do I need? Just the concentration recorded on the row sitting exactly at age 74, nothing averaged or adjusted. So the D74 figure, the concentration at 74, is 296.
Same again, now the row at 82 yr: 324.8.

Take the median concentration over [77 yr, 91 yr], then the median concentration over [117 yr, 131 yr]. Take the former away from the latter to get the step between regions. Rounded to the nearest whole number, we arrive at -30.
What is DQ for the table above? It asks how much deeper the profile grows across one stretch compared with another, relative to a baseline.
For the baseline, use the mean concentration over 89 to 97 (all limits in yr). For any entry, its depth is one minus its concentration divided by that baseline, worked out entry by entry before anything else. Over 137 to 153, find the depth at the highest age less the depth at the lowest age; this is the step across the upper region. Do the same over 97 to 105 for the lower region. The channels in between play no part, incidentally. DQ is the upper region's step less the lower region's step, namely -0.31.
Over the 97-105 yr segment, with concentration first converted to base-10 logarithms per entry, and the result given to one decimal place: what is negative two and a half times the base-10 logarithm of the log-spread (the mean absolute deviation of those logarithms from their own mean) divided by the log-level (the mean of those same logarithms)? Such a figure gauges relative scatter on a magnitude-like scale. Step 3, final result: 5.3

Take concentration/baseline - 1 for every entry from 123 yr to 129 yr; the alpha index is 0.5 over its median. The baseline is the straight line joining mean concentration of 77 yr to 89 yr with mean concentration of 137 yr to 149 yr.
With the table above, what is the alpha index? -14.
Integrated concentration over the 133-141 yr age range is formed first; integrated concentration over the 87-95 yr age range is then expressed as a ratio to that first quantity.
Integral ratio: 1.5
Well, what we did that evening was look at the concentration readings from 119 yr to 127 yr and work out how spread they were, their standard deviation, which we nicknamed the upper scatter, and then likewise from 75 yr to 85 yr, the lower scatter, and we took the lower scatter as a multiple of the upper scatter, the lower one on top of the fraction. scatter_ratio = 0.9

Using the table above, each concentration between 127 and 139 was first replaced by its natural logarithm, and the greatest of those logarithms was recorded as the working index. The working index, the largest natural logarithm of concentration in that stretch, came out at 5.59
